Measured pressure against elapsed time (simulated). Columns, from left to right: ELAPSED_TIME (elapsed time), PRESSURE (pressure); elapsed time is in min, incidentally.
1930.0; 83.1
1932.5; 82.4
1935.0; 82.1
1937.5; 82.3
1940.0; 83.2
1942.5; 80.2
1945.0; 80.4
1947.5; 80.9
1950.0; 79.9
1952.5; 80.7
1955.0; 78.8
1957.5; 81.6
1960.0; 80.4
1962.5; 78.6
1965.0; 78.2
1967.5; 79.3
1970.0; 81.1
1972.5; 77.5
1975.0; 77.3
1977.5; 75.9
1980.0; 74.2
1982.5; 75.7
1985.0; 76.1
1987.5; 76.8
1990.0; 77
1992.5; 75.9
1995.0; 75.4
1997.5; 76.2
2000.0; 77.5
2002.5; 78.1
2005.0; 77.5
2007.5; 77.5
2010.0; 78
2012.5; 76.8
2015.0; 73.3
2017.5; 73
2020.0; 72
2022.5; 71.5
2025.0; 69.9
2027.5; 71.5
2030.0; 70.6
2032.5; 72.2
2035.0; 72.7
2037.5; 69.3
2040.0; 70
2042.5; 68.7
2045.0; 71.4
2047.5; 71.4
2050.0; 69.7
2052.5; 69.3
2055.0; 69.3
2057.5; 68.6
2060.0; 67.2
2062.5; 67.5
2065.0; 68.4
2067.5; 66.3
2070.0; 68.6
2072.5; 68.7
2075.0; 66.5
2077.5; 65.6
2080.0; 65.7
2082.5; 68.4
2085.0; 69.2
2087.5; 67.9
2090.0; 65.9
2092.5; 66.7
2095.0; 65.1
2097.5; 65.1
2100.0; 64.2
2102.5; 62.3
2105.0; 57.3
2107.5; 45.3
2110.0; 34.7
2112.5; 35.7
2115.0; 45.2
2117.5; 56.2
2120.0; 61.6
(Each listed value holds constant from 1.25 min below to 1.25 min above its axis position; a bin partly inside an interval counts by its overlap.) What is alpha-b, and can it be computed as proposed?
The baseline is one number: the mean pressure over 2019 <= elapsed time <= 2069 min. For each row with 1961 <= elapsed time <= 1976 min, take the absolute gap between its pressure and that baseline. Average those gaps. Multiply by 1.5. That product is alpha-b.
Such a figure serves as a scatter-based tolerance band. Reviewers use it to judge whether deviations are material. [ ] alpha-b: 13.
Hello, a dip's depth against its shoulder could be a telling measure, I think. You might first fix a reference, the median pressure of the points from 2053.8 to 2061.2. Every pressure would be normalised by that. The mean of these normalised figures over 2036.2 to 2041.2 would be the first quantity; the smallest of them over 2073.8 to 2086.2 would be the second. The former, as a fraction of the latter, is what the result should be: 1.06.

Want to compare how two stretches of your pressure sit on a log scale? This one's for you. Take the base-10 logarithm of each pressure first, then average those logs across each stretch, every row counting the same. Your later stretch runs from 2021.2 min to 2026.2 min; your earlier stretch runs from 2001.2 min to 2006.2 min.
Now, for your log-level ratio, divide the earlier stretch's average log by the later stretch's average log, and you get 1.02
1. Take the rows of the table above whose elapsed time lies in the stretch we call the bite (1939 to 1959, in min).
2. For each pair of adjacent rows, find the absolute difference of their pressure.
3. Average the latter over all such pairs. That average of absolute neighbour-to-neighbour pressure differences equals 1.46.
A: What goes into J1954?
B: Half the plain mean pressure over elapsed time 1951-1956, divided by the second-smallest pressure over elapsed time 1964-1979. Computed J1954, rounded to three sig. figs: 0.516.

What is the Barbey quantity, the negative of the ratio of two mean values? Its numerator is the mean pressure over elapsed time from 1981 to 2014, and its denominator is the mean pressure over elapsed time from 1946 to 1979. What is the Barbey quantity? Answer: -0.97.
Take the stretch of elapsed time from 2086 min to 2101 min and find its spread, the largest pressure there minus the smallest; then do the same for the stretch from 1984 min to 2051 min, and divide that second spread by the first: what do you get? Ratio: 2.5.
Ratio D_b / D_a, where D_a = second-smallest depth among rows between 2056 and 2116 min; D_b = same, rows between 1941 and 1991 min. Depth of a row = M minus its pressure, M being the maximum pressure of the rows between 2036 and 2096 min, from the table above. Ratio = -4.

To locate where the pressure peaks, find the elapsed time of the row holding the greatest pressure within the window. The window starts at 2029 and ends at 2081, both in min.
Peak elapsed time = 2035.0 min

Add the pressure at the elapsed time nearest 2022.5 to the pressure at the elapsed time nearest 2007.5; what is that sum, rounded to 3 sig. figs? 149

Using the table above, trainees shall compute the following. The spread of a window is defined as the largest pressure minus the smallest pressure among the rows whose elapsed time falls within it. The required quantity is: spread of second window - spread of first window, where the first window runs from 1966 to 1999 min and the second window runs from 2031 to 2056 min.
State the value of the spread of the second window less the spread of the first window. -2.9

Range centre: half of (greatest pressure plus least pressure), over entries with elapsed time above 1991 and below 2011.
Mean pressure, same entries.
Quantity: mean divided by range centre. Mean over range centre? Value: 1.003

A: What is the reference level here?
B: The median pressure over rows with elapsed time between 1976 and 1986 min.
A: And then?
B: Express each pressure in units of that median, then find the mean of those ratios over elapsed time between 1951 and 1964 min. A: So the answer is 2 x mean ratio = 2.11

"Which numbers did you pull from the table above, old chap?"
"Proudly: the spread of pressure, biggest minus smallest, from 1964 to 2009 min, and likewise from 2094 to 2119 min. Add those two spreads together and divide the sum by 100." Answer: 0.373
